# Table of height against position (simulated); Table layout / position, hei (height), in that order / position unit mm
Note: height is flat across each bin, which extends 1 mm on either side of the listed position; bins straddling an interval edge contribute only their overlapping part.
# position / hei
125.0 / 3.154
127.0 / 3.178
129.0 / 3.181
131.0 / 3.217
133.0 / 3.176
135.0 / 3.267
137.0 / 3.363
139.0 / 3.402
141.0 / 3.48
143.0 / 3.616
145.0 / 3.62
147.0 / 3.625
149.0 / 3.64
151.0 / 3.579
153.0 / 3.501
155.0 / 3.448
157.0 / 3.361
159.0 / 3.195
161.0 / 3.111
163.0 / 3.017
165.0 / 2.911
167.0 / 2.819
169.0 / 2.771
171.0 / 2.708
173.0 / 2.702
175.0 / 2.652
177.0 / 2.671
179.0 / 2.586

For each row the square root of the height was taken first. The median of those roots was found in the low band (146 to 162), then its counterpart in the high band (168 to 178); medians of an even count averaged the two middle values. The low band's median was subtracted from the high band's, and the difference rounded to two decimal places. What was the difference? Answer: -0.22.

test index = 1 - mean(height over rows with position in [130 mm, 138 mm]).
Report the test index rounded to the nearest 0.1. -2.3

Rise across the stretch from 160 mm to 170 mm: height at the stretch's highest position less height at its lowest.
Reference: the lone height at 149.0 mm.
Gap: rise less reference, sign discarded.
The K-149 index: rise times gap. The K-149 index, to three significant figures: -1.35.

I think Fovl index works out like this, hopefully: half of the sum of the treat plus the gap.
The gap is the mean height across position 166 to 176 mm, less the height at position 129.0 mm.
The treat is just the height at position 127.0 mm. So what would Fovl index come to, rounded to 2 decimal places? 1.36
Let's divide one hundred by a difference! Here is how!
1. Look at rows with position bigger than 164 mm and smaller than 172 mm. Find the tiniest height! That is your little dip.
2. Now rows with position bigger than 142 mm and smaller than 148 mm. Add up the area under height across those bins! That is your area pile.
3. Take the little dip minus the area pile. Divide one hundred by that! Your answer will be -5.3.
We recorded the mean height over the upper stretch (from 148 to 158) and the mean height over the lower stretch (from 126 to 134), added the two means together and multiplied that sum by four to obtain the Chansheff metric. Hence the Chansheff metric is 26.8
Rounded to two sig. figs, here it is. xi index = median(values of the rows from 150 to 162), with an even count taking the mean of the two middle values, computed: 3.4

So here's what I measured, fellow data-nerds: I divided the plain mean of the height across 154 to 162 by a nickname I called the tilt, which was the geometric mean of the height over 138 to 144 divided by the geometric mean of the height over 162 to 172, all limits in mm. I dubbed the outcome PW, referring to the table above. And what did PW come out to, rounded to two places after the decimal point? 2.66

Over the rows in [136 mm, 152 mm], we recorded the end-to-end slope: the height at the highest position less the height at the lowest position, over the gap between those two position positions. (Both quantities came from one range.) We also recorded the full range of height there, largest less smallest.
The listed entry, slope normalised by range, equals 0.06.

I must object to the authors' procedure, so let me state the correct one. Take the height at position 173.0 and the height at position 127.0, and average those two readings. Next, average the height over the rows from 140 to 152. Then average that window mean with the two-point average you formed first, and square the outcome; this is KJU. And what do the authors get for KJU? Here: 10.7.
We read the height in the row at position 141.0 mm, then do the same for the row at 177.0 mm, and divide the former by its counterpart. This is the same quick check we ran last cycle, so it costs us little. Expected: 1.30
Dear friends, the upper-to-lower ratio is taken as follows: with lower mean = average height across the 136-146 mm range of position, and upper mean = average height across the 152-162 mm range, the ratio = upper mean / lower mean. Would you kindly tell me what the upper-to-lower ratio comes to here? 0.95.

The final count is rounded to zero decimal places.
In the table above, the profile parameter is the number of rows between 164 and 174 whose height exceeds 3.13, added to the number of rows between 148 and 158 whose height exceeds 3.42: 4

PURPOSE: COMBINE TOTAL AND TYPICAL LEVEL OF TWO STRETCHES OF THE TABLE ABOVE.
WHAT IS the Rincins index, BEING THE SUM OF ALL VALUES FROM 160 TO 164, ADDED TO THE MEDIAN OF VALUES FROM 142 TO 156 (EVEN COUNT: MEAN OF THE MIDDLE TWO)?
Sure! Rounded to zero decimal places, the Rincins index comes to 10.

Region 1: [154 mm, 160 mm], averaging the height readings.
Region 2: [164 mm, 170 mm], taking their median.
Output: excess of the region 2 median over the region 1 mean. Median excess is -0.52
